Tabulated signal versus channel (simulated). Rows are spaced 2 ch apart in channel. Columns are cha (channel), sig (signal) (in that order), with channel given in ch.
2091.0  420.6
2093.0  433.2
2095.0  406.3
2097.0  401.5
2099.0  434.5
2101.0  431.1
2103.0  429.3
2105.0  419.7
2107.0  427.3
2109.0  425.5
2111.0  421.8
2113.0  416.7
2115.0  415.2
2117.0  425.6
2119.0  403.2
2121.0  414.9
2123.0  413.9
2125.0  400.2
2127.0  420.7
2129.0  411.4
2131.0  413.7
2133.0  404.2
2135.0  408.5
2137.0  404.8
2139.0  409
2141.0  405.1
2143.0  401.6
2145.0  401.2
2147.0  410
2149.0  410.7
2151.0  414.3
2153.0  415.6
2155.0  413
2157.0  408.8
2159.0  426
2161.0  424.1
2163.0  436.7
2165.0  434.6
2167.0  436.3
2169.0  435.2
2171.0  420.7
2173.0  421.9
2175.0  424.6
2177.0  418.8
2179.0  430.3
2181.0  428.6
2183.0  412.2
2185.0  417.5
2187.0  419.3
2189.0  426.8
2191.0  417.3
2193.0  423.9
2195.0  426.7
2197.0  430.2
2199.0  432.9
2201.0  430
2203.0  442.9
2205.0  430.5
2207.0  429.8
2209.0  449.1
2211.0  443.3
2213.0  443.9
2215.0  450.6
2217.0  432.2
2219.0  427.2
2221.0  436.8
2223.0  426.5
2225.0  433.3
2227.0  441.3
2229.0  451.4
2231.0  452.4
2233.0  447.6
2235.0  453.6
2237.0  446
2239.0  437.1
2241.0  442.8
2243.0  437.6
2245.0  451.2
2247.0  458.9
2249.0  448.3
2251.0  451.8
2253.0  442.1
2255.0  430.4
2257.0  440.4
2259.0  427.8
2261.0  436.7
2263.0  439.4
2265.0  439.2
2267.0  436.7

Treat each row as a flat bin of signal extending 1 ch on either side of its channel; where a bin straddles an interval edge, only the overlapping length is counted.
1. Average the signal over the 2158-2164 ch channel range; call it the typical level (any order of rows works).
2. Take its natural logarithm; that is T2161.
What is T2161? 6.06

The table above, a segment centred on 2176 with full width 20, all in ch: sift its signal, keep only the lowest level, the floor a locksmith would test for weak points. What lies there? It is 412.2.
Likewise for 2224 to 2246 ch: 433.3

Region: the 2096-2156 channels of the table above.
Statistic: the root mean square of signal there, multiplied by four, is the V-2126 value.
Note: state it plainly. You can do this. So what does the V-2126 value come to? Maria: 1657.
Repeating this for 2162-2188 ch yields 1704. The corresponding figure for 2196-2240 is 1758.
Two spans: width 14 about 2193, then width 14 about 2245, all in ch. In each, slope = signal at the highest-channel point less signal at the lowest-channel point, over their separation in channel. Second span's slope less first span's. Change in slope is 0.1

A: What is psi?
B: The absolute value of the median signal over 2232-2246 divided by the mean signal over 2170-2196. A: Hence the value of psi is 1.06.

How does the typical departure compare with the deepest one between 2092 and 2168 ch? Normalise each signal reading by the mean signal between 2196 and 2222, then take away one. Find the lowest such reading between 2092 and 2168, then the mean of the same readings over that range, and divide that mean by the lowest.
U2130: 0.55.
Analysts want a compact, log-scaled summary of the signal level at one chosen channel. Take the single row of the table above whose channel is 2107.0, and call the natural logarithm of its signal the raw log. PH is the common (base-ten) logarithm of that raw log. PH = 0.7823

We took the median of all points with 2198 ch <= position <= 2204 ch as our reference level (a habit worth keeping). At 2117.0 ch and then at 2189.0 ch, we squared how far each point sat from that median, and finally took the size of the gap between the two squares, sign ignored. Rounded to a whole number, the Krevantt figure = 16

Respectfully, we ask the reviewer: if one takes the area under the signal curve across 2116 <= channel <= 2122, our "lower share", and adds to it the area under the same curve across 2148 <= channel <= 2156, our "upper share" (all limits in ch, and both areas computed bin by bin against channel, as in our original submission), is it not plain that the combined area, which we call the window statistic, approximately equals 5795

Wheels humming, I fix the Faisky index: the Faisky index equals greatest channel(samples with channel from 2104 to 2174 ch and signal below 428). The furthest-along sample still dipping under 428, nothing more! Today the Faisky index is 2173.0 ch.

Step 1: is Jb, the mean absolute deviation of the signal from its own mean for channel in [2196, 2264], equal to 8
